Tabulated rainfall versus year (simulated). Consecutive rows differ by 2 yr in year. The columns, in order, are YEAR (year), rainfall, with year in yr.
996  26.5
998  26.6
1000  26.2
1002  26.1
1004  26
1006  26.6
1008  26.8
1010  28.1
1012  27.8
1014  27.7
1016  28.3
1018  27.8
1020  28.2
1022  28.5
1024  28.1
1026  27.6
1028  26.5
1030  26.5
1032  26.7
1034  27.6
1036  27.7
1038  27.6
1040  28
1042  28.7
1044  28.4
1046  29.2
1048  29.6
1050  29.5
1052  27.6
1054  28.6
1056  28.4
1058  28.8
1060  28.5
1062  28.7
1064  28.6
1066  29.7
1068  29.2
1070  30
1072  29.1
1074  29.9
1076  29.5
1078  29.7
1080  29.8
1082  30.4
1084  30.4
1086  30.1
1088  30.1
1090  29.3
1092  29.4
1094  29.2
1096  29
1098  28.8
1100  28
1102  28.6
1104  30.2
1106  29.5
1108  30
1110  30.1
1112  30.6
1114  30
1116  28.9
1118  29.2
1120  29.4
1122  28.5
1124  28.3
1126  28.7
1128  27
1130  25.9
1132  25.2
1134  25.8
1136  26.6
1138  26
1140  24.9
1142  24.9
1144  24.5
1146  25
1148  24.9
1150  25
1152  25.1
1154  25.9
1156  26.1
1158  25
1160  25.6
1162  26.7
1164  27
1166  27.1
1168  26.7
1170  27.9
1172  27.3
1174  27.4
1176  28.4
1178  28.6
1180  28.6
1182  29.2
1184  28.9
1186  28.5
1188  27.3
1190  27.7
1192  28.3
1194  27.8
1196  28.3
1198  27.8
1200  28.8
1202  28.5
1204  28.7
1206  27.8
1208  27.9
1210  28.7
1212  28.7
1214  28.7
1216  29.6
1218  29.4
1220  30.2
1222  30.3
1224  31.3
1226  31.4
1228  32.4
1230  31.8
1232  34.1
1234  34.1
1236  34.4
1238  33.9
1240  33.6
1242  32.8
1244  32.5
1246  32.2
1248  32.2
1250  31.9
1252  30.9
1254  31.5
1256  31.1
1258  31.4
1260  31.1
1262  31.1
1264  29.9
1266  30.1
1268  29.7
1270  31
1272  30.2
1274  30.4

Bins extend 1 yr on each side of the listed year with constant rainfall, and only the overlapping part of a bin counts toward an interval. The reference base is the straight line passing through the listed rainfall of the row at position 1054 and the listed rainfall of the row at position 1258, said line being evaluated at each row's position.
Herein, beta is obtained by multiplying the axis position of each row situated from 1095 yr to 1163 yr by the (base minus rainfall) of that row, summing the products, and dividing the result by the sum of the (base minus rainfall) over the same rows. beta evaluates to 1144.9 yr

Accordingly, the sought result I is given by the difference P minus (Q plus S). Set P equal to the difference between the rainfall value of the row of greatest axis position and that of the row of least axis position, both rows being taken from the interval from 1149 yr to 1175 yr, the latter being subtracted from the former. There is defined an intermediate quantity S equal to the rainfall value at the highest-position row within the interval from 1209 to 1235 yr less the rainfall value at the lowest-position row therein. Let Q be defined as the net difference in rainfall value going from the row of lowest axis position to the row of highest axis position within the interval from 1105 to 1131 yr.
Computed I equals 1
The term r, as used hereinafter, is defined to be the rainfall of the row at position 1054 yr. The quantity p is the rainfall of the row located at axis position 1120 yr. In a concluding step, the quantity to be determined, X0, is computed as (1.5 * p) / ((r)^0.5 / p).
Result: 242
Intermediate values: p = 29.4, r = 28.6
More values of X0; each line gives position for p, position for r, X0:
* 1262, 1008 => 280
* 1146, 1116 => 174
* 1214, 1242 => 216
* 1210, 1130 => 243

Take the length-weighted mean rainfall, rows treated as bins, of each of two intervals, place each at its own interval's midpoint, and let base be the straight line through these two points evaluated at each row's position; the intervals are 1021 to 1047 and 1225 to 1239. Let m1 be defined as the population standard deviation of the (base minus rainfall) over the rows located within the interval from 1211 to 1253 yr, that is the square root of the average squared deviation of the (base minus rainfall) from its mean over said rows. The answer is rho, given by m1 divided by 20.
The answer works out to 0.08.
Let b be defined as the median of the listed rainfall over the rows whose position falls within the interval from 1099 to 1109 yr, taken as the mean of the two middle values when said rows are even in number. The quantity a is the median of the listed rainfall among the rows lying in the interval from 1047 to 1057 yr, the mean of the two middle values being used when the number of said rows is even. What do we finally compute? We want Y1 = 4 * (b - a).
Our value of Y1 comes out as 4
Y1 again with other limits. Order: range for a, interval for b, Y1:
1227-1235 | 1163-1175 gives -24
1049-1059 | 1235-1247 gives 18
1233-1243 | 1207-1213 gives -21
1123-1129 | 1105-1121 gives 6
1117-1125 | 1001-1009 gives -10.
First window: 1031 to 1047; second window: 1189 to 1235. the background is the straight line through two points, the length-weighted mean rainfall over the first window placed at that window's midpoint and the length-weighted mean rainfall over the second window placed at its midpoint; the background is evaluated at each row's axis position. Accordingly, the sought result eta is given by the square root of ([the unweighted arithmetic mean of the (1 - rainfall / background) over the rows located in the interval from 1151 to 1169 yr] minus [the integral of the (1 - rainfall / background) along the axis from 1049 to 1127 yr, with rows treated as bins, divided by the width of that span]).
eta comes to 0.36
